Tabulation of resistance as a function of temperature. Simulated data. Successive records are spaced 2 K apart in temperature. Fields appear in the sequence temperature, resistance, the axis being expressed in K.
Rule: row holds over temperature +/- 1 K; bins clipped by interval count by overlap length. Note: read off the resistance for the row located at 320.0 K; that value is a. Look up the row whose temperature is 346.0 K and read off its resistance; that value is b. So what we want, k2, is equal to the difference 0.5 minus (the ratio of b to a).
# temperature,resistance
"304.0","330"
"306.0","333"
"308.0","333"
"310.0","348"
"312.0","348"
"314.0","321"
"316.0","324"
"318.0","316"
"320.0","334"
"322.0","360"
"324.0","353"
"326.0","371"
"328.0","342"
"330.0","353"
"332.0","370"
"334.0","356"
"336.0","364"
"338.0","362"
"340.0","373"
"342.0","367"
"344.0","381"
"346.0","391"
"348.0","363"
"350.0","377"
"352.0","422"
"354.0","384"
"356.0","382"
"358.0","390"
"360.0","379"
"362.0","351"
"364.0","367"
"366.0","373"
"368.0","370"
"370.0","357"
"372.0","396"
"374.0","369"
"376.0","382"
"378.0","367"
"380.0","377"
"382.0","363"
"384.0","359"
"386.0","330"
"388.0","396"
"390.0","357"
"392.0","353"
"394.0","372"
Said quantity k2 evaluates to -0.67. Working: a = 334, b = 391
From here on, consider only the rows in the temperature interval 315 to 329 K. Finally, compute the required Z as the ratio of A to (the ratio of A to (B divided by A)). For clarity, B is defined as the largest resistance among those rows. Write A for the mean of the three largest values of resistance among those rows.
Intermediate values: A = 361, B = 371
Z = 1.027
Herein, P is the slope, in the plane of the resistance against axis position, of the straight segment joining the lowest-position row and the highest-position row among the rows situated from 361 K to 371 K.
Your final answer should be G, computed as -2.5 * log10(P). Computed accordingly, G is 0.3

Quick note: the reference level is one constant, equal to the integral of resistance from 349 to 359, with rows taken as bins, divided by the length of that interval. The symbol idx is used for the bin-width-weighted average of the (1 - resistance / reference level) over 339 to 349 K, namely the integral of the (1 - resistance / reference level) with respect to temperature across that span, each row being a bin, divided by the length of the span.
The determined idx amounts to 0.04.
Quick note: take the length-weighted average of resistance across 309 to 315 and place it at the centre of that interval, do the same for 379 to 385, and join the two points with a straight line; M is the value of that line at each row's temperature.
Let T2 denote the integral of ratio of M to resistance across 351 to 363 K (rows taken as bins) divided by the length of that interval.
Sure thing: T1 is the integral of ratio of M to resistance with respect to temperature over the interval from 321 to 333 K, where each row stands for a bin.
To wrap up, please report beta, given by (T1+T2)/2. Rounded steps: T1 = 11.6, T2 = 0.93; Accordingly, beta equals 6.2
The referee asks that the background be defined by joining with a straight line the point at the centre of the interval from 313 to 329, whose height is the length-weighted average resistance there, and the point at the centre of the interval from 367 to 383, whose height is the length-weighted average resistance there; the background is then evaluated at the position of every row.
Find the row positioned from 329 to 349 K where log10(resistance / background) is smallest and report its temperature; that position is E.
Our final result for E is 348.0 K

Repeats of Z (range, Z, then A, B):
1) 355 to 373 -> 1.017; 389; 396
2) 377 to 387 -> 1.022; 369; 377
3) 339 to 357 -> 1.058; 399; 422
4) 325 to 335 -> 1.015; 366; 371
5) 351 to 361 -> 1.059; 399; 422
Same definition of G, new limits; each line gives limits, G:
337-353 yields -1.6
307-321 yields 2.7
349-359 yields -0.5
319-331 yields -0.7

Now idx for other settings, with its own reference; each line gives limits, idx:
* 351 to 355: -0.03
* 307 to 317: 0.14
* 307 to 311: 0.13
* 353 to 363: 0.04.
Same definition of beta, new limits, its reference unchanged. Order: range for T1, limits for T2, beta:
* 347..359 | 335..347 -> 6.0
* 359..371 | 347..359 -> 6.4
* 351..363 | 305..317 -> 6.1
